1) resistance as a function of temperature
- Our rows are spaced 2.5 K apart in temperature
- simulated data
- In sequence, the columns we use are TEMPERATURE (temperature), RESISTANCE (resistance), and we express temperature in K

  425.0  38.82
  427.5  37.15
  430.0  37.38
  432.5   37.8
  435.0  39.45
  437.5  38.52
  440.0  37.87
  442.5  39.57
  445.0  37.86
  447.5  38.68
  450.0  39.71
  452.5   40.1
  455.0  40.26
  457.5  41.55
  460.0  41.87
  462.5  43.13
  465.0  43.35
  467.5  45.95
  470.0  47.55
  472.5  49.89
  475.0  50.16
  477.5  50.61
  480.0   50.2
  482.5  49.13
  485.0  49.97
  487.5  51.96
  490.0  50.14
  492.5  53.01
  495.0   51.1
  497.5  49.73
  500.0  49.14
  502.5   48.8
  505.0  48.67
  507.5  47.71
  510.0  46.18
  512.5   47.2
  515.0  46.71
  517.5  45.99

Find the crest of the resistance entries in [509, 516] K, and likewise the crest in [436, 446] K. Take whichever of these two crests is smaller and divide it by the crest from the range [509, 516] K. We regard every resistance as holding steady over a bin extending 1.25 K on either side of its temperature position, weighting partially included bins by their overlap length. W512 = 0.84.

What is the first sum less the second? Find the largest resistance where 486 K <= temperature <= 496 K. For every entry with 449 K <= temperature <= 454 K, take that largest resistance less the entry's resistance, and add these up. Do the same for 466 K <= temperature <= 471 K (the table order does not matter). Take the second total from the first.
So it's 14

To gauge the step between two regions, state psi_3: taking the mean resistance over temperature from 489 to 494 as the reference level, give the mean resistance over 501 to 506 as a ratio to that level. 0.94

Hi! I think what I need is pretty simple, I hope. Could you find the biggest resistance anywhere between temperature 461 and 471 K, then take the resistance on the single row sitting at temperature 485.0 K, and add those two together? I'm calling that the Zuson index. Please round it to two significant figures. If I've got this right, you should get 98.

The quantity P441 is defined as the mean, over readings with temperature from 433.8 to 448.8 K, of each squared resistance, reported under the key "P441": 1495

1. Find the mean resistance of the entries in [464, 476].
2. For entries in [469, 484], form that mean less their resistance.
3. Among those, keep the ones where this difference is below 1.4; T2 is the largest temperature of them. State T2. 482.5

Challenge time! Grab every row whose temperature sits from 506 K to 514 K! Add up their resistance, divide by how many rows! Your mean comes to 47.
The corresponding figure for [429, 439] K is 38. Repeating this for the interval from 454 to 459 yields 41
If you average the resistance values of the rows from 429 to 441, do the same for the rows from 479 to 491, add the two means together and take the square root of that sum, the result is 9.41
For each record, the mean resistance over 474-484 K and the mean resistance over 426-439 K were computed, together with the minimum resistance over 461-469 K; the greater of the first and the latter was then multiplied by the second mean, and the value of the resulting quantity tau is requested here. 1904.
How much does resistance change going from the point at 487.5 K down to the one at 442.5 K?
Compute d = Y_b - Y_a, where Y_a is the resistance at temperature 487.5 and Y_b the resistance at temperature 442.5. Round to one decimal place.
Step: -12.4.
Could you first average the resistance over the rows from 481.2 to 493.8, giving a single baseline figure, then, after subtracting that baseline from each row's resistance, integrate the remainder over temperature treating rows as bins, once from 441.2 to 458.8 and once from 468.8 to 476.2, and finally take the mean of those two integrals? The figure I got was -104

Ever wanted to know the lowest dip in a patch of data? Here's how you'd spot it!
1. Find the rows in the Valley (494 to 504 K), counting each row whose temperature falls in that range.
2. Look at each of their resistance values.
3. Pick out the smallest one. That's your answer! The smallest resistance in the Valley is 48.8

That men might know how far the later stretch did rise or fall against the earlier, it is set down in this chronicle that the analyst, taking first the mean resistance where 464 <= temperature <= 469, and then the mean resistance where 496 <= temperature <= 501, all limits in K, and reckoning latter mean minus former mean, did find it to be 5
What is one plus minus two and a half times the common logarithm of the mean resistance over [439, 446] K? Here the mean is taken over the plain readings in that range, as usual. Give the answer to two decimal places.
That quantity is -2.96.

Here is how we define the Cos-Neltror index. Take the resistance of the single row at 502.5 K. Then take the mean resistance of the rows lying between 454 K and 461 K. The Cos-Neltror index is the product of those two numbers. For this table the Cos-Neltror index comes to 2012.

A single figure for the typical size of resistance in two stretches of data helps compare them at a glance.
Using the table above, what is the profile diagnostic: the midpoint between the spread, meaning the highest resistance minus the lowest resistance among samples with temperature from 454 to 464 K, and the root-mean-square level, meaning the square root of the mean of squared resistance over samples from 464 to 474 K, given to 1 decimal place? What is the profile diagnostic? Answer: 24.8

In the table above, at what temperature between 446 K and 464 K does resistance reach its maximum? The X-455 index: 462.5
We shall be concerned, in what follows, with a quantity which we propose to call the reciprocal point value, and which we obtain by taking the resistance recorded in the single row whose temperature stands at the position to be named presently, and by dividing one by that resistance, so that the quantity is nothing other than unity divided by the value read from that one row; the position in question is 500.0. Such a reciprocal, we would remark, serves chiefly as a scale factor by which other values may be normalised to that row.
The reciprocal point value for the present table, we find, 0.020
